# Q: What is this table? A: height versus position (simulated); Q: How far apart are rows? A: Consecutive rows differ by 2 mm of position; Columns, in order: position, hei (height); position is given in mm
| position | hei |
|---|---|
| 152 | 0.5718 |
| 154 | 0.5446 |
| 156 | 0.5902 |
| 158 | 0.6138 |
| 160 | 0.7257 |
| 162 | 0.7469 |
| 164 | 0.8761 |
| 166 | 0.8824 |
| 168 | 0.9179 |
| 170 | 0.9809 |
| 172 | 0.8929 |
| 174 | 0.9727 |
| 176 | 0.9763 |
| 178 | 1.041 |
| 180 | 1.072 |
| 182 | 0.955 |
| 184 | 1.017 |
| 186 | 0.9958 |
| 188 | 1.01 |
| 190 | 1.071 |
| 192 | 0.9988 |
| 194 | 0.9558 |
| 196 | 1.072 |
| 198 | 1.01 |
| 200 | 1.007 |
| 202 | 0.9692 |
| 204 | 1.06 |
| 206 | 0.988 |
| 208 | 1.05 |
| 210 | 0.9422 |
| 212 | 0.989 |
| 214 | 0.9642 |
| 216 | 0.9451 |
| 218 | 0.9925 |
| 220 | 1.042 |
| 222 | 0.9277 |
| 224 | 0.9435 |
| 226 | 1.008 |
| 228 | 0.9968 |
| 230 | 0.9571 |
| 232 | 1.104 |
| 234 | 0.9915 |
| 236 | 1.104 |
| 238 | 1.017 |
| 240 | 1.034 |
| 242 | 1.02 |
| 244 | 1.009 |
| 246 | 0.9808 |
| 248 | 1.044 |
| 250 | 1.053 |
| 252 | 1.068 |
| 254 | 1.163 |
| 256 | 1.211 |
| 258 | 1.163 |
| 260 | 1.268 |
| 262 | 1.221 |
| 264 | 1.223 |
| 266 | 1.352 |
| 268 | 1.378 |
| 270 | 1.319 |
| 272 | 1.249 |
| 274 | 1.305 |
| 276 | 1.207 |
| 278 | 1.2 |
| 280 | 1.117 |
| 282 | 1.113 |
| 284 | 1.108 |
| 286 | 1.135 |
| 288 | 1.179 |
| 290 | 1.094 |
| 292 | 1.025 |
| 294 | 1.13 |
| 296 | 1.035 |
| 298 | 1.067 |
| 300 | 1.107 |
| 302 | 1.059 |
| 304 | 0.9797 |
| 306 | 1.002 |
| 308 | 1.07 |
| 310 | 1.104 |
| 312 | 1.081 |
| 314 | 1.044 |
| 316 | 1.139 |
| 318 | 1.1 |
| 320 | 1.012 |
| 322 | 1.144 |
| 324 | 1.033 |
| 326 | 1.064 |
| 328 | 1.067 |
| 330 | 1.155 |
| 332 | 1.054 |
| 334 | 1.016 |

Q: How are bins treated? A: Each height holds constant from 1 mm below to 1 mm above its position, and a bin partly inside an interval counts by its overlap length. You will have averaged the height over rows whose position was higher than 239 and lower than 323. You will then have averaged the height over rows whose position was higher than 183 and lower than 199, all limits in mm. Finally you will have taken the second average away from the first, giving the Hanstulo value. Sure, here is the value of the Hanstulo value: 0.11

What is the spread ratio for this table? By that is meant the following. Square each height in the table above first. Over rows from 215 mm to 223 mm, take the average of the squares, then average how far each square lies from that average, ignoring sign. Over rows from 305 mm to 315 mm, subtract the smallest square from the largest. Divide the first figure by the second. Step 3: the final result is 0.37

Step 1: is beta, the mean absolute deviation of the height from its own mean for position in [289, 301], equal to 0.034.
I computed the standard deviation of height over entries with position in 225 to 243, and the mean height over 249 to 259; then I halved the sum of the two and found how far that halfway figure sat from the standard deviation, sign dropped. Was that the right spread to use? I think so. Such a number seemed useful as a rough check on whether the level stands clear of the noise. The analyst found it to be 0.54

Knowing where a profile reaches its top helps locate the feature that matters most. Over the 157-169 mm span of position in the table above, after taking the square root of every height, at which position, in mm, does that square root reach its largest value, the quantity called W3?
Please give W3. 168 mm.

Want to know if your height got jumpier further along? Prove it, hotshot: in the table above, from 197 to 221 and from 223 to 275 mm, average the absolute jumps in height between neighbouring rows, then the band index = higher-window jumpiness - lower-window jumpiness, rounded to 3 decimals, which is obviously 0.006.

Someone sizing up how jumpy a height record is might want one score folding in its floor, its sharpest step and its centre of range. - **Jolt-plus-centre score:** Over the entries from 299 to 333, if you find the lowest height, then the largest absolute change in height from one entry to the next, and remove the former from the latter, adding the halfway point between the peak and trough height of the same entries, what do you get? 0.22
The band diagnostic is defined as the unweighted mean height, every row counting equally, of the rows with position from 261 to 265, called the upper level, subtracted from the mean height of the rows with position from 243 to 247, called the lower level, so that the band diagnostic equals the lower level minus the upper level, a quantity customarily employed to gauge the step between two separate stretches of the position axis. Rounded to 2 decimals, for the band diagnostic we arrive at -0.23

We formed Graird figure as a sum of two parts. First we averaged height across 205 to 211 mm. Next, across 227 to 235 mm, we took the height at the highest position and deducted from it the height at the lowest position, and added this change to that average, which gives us 0.99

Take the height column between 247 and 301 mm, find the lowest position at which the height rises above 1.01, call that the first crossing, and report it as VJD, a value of 248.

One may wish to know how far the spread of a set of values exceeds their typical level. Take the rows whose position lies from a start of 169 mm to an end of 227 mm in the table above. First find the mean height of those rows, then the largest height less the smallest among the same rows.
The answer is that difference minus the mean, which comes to -0.82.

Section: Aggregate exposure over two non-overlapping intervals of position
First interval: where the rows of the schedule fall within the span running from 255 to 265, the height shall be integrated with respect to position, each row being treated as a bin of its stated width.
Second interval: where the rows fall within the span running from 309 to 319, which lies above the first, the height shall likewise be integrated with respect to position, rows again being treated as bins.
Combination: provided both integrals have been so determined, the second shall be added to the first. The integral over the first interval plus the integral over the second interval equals 23.1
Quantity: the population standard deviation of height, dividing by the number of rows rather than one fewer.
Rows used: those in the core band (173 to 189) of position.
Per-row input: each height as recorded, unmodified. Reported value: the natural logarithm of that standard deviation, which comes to -3.32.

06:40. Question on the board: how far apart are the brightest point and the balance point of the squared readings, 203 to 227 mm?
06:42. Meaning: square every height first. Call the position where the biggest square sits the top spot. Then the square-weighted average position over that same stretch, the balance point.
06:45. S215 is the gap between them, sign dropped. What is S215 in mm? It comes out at 10.8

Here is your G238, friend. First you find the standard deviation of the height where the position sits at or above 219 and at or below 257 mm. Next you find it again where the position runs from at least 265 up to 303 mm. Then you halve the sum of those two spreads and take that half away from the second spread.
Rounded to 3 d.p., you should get 0.018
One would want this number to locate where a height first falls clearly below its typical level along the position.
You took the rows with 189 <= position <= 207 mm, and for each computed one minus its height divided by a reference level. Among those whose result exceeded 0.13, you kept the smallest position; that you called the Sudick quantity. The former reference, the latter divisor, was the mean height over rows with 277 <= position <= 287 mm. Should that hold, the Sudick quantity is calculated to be 194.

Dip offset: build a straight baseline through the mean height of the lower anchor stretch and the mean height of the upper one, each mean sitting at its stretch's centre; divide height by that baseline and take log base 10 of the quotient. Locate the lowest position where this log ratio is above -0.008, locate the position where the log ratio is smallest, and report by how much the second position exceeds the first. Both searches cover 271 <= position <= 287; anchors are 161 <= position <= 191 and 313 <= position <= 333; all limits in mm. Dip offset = 12 mm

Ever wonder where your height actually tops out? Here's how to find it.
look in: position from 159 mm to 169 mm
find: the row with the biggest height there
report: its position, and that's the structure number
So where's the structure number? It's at 168 mm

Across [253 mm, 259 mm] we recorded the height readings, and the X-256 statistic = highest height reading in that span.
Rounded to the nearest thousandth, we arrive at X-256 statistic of 1.211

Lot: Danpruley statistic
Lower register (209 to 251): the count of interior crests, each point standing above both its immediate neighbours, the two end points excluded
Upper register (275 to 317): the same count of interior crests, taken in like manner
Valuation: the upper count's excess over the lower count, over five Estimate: -0.40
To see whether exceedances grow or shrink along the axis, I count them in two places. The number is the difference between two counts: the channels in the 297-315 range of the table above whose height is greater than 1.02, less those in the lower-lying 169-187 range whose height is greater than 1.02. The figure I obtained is 5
